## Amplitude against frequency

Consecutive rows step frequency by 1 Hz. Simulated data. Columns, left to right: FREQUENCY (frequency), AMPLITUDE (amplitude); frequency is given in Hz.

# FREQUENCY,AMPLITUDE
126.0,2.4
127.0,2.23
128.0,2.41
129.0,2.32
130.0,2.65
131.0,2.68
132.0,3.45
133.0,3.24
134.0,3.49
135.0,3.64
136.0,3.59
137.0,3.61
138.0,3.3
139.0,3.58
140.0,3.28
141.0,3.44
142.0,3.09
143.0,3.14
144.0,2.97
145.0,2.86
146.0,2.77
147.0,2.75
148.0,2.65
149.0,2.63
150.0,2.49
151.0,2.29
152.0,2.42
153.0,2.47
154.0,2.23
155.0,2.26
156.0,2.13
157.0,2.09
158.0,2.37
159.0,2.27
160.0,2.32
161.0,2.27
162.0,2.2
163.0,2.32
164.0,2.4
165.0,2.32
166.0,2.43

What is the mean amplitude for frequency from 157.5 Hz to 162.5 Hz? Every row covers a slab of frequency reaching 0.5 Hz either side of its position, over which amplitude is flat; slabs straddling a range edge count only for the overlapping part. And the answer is 2.3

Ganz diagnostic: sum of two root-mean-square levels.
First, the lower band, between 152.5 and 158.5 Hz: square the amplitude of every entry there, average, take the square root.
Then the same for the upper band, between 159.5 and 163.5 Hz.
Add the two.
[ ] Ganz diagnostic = 4.5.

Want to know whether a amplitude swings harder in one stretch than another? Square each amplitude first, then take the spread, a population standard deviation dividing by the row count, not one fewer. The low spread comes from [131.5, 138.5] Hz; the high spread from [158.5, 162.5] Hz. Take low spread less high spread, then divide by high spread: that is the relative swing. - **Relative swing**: 4.1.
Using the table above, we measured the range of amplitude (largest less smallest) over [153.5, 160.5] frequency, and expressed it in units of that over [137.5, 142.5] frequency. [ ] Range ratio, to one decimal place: 0.6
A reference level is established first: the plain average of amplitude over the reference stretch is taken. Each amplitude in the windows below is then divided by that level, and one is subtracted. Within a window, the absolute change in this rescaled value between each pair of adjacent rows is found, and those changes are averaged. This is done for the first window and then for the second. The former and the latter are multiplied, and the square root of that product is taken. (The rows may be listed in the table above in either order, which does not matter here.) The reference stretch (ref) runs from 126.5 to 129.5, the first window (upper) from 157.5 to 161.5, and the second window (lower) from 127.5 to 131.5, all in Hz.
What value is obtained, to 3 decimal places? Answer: 0.043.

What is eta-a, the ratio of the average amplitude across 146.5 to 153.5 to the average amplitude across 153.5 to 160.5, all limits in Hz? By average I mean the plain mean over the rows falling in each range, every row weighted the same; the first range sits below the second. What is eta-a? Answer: 1.13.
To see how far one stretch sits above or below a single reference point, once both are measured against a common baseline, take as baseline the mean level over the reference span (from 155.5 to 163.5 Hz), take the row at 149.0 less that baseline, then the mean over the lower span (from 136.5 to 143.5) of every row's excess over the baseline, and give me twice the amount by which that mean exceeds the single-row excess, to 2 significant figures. 1.4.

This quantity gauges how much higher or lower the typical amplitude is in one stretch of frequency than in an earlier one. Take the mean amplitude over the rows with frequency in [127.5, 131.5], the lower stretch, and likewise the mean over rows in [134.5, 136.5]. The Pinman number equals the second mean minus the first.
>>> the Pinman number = 1.1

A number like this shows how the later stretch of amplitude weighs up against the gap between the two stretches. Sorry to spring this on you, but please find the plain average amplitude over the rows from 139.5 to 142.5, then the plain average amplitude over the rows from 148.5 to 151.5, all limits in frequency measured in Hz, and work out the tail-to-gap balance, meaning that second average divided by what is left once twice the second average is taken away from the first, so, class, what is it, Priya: -1.5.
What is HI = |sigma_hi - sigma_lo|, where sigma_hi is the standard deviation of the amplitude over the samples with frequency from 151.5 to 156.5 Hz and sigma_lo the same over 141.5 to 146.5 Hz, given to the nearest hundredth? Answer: 0.01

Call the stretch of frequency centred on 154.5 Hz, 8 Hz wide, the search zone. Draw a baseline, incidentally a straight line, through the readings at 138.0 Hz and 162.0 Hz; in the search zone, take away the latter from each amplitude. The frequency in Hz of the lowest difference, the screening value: 151.0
